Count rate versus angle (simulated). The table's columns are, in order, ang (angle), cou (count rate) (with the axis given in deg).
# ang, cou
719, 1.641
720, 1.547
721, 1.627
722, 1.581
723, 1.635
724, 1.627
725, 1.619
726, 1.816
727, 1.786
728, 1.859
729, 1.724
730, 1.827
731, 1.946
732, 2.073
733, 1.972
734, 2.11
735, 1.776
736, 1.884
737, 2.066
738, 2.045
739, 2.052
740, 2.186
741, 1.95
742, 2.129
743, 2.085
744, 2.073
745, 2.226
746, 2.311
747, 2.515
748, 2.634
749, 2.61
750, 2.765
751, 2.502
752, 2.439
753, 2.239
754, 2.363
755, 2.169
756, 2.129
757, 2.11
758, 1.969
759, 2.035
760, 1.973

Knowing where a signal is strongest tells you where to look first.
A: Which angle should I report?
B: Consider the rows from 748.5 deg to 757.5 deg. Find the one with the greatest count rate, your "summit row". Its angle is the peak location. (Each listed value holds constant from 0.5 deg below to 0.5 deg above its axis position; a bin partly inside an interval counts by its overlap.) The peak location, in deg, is 750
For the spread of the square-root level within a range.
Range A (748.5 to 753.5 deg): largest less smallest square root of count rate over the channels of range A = 0.17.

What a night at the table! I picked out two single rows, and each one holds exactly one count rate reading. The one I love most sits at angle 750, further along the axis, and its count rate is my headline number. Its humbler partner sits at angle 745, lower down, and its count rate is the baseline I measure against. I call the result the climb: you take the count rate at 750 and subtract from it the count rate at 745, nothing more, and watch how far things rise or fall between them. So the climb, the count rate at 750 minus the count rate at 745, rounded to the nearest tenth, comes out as 0.5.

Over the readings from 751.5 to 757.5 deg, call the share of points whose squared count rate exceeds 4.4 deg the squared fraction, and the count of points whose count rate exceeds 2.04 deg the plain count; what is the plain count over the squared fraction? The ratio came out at 6.0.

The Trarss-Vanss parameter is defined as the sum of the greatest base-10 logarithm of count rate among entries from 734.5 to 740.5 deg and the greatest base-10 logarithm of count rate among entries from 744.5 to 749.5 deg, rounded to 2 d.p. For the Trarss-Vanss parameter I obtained 0.76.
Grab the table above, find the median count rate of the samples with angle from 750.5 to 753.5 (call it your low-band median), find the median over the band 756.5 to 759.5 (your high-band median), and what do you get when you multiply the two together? 4.96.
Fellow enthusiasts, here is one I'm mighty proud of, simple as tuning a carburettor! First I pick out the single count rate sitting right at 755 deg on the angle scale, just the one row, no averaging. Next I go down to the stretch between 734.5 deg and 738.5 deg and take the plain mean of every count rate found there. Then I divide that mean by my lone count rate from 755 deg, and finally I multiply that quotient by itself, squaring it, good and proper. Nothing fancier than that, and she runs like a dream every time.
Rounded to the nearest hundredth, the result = 0.80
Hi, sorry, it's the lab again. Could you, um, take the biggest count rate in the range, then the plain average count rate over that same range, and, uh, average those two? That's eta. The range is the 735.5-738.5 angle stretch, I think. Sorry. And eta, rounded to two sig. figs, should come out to 2.0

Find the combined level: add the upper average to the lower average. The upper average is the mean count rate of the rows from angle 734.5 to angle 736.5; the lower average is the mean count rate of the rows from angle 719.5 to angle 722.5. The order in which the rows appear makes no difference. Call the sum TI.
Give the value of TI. 3.4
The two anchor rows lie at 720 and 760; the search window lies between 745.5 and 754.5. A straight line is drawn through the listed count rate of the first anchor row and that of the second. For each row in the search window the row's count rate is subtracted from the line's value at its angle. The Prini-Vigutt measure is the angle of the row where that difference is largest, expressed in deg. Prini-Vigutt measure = 753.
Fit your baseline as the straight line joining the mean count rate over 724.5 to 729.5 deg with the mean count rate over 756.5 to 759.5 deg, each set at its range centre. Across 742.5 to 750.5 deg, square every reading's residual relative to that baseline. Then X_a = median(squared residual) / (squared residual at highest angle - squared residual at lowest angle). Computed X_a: 0.4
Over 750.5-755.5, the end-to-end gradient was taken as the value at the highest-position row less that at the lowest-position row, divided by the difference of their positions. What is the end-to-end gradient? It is -0.083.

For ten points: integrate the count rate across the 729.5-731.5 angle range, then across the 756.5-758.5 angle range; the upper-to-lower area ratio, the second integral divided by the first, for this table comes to 1.08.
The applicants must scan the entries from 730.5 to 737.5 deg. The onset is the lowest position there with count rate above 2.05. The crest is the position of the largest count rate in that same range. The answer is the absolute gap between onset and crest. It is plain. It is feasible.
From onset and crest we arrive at 2 deg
